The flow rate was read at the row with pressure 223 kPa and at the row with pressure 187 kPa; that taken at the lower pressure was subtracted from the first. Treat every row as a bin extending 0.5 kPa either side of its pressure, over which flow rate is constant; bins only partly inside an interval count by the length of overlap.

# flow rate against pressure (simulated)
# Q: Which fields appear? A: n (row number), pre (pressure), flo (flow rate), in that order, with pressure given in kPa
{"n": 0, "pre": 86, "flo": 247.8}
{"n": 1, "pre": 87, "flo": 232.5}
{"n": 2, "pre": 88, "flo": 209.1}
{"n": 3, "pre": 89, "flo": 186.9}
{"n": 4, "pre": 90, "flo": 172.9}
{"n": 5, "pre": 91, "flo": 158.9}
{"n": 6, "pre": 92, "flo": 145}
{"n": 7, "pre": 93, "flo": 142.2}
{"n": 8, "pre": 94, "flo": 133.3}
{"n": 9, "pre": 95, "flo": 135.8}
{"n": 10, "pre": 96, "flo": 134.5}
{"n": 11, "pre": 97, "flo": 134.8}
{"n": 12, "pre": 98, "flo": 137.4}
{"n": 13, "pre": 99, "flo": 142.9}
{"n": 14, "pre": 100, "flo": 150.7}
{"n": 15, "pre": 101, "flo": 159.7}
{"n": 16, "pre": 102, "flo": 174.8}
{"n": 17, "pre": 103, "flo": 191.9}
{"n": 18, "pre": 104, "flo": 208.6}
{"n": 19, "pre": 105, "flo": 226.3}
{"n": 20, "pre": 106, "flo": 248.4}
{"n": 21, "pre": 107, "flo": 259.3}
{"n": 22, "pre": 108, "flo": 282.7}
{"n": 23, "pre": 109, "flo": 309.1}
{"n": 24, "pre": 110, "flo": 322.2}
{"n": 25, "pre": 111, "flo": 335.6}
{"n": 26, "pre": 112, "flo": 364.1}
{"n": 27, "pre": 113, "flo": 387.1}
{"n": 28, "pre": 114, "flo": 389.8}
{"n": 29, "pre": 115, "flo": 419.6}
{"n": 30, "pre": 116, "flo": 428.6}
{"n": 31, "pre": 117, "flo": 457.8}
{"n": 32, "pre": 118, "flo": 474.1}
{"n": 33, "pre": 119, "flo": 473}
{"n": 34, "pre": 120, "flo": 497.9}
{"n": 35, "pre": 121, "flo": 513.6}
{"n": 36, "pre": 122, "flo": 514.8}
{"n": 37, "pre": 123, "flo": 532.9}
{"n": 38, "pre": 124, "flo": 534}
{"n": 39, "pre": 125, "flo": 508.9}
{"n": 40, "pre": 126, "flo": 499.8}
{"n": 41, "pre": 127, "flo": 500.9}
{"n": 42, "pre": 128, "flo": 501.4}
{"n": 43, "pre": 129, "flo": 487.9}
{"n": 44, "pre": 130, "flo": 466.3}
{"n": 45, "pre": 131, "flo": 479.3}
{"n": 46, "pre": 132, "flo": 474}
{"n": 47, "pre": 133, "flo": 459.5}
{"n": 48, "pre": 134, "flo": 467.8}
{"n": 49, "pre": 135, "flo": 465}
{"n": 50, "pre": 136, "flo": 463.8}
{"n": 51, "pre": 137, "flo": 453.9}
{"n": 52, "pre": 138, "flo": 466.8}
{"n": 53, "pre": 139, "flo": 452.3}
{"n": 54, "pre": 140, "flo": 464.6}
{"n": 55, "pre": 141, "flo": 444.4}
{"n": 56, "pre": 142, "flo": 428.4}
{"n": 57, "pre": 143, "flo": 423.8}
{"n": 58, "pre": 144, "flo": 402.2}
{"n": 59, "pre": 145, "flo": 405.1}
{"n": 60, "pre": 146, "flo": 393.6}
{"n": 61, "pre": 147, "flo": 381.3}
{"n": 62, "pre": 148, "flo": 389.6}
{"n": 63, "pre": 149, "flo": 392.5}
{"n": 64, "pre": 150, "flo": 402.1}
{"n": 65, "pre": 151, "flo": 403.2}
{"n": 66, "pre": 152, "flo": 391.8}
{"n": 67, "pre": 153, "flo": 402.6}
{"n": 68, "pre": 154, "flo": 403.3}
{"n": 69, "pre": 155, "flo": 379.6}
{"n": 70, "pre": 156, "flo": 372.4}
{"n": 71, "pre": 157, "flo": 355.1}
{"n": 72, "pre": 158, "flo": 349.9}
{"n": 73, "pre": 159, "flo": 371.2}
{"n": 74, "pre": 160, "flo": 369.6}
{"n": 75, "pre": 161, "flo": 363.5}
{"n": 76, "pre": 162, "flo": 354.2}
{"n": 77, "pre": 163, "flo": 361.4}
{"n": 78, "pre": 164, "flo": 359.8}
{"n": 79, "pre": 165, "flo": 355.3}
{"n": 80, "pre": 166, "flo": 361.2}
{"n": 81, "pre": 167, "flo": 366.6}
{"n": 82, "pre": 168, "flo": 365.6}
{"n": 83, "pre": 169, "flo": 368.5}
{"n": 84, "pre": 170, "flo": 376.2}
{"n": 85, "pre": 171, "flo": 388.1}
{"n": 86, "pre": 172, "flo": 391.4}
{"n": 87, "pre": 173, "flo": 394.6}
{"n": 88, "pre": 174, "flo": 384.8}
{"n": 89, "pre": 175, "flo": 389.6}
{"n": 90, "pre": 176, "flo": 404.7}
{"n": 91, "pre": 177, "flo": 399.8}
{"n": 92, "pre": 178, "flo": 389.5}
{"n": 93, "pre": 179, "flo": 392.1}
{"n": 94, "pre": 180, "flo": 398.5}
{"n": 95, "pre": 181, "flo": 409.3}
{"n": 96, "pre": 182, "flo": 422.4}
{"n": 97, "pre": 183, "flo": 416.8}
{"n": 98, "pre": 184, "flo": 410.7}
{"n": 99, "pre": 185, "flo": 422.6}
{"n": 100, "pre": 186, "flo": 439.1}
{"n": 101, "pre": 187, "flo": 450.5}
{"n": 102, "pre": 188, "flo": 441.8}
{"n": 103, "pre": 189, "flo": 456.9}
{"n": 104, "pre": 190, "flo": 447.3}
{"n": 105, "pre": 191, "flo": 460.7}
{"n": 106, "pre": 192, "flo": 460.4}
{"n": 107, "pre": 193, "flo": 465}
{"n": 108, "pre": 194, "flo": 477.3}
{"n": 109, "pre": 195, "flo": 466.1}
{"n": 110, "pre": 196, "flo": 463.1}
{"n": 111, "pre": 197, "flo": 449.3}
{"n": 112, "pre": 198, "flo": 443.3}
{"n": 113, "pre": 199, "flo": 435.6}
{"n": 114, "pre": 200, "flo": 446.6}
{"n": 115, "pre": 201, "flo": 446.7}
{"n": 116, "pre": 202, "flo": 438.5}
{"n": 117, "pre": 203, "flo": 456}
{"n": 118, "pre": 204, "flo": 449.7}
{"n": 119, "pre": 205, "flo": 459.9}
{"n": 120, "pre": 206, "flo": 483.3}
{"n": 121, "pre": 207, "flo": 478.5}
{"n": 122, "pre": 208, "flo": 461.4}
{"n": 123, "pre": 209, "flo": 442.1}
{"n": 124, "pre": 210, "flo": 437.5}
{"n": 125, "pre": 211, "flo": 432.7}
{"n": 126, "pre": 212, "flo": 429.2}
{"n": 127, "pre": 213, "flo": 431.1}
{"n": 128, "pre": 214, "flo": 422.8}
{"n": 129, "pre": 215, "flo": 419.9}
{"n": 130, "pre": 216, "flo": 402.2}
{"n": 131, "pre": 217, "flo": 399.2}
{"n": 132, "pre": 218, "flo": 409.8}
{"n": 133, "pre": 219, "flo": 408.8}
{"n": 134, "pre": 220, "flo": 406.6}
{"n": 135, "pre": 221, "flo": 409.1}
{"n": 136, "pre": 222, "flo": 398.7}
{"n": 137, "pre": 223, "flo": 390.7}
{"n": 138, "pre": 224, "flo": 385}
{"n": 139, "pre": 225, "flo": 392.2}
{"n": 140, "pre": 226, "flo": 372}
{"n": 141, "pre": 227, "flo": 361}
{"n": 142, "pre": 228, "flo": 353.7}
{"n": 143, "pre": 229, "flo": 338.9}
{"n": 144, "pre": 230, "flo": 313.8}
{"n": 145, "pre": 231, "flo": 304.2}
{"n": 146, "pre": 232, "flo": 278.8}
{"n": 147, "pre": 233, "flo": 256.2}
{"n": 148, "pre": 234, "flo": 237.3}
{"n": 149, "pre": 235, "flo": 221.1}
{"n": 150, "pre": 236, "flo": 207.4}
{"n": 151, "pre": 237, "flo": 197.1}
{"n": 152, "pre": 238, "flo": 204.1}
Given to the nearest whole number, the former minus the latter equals -60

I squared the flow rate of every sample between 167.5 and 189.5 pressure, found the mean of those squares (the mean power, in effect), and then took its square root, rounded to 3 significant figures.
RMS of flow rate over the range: 406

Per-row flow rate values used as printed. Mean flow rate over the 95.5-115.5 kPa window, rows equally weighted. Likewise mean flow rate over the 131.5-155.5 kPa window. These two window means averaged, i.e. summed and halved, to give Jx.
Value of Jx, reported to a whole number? 337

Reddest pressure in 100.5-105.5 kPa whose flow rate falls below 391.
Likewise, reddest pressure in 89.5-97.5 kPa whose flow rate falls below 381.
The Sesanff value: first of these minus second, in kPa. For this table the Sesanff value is 8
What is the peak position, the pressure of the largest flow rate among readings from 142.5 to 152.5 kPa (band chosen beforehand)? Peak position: 143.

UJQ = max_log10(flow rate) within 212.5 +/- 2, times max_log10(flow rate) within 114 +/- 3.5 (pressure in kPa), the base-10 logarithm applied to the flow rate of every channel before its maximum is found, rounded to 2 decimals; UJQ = 7.01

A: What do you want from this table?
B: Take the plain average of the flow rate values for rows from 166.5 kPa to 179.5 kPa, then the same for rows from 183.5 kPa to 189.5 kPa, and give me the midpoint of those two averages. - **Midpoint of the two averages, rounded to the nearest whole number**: 411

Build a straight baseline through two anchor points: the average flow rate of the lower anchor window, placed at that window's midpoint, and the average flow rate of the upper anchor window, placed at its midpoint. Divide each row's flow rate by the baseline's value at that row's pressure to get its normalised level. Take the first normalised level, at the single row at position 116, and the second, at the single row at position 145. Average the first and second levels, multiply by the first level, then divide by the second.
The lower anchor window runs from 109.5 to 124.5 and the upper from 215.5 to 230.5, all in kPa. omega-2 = 0.98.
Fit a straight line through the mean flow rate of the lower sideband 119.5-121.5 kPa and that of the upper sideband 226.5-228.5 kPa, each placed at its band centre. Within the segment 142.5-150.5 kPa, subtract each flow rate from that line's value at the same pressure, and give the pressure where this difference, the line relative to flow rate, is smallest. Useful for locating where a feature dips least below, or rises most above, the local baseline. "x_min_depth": 143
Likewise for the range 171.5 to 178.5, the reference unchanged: 176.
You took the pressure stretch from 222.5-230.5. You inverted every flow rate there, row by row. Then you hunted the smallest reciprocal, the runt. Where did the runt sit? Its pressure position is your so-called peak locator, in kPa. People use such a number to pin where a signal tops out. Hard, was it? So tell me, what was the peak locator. 225 kPa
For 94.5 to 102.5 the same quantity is 102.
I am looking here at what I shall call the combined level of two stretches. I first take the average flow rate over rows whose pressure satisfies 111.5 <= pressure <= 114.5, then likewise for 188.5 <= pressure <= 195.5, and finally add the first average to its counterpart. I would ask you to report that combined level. 842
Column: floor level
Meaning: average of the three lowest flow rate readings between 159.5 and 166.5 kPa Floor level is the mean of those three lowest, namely 356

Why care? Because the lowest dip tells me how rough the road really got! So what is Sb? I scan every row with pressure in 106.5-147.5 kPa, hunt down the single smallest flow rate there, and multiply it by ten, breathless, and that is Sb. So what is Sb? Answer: 2593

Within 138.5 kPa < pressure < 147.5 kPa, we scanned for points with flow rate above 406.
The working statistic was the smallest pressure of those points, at 139 kPa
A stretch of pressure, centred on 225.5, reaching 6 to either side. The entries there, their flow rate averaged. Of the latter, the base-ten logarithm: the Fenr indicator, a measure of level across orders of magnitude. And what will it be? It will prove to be 2.57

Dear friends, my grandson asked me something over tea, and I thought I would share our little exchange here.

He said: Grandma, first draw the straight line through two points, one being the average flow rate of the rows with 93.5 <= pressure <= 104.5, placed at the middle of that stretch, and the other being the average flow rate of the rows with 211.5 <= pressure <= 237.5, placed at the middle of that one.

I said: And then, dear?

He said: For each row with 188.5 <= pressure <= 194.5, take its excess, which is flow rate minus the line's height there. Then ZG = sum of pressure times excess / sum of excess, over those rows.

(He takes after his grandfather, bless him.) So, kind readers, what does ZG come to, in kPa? 191.6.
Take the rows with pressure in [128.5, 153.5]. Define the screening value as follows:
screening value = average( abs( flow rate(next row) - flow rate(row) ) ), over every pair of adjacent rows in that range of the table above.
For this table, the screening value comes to 10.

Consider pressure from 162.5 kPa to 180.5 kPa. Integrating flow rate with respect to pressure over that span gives 6848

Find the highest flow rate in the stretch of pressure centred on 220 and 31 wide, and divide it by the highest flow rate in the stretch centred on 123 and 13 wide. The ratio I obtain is 0.91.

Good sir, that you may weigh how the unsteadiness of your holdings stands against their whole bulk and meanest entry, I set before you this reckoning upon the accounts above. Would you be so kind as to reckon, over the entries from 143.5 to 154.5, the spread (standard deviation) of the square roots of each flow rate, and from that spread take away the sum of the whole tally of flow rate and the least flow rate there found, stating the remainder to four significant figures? -4748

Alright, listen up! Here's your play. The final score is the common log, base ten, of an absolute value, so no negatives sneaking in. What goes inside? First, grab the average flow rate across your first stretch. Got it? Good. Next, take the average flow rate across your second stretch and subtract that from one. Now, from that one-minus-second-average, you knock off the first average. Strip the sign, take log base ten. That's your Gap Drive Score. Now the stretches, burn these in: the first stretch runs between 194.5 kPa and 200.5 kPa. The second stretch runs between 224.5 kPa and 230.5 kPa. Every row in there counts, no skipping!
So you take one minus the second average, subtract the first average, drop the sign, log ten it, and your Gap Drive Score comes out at 2.91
